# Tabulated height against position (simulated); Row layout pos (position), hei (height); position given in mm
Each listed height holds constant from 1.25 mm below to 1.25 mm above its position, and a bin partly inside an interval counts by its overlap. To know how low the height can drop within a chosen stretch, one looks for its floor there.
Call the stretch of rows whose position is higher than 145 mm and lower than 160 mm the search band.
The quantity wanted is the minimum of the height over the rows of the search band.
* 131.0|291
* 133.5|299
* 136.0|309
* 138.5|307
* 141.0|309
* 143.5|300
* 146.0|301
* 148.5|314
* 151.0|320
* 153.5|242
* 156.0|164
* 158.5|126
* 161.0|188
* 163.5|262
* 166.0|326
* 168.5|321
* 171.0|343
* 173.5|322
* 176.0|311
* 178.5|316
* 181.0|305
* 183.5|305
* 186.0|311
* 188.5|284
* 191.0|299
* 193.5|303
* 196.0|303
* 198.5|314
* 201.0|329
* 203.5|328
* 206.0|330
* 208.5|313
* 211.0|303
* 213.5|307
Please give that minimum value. 126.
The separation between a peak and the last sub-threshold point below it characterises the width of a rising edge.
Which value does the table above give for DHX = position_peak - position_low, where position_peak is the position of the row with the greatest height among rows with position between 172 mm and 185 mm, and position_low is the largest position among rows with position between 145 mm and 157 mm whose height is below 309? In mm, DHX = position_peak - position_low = 17.5 mm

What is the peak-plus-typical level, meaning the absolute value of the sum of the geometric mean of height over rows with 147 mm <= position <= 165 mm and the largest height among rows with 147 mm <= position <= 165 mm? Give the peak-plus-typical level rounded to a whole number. 540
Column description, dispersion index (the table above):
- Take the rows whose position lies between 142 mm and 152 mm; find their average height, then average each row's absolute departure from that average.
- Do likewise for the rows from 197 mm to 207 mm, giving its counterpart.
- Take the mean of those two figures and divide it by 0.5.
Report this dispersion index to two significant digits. 14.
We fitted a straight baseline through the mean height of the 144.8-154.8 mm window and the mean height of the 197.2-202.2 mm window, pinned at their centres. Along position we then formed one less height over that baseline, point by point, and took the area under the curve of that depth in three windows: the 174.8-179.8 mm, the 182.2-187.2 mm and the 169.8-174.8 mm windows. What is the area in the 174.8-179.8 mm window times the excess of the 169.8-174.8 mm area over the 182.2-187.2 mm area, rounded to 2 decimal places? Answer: 0.04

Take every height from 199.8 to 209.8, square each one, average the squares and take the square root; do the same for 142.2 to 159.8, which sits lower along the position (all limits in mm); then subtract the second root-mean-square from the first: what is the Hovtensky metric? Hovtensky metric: 62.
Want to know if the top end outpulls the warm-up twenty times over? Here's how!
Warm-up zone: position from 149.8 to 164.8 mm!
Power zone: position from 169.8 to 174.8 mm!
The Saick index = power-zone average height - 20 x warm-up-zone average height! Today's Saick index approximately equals -4008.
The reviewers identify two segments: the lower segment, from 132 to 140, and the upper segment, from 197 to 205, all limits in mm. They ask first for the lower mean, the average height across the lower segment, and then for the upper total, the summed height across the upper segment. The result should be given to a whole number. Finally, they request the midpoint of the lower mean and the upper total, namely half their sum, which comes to 638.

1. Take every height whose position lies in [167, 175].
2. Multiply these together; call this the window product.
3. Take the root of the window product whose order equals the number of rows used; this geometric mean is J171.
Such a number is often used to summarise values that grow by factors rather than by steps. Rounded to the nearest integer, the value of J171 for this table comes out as 329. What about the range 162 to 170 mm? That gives 302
